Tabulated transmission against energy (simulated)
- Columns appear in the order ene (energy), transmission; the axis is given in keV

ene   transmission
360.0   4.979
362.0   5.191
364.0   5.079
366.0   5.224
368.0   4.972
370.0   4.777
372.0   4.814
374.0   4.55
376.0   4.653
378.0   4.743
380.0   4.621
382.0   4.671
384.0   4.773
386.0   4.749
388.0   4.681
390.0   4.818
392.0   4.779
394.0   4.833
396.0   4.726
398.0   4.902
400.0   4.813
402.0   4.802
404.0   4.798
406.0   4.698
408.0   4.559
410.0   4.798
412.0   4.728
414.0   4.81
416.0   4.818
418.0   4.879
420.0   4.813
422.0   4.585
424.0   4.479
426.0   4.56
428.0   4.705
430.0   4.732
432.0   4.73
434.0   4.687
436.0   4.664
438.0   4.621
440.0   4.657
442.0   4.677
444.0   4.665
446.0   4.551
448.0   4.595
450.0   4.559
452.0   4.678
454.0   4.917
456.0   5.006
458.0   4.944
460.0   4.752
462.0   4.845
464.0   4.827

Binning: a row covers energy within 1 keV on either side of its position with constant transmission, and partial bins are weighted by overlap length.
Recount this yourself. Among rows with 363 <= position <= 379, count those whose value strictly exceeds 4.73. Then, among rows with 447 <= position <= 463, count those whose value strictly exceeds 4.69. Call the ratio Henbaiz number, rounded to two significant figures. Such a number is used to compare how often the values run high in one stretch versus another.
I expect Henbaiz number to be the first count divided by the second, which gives 1.2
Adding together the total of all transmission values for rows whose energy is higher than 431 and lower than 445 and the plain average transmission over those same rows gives 37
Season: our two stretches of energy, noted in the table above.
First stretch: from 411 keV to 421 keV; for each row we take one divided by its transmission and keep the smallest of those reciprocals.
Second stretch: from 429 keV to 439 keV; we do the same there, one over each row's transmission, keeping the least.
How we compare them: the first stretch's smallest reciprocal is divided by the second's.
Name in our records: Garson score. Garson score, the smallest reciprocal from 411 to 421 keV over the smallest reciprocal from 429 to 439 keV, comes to 0.97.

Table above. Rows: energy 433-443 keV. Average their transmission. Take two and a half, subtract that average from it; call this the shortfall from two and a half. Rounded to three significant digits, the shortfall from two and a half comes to -2.16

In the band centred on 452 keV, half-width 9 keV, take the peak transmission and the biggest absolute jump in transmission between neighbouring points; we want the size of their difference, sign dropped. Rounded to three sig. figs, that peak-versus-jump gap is 4.77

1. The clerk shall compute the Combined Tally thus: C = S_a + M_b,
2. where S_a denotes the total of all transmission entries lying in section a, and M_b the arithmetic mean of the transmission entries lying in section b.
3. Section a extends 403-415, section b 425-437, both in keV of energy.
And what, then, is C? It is 33.07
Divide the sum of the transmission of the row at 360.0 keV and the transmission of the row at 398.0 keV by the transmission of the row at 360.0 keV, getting 1.98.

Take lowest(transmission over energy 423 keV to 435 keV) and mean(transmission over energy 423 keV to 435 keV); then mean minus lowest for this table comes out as 0.17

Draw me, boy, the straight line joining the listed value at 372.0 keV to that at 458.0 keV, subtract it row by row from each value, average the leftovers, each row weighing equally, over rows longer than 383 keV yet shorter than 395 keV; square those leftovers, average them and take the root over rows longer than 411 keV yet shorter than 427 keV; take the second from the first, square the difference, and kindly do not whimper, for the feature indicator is 0.09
